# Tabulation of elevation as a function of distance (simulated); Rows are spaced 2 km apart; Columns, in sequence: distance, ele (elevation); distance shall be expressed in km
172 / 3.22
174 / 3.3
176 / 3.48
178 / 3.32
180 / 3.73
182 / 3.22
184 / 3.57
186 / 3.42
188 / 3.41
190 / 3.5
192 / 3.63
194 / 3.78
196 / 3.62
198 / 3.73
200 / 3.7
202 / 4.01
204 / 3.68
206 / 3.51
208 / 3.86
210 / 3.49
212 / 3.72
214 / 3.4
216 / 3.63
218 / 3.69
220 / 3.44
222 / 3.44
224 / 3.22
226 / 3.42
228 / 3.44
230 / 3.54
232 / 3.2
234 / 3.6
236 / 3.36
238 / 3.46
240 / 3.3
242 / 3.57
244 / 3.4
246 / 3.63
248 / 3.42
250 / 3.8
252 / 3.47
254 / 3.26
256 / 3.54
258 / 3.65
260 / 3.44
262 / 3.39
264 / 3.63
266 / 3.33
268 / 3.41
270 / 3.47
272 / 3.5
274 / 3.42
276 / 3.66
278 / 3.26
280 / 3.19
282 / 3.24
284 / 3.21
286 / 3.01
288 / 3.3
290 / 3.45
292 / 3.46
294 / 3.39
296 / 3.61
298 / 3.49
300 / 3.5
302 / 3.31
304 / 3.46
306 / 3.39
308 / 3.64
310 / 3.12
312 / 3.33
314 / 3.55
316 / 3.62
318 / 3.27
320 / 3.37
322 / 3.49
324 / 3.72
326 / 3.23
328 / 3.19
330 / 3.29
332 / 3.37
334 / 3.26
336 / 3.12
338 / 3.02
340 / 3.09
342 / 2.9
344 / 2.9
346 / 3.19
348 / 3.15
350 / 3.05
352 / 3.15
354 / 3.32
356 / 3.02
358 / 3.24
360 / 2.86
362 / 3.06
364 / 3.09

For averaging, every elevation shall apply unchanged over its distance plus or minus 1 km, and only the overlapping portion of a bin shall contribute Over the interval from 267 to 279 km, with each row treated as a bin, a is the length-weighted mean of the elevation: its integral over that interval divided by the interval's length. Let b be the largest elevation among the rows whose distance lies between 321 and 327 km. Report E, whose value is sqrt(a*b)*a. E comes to 12.4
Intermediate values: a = 3.453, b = 3.72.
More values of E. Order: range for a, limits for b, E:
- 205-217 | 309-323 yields 13.0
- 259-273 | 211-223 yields 12.4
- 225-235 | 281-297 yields 12.1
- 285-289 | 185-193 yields 10.7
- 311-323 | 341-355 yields 11.6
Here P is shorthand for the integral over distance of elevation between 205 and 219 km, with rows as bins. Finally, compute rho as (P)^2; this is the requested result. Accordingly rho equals 2560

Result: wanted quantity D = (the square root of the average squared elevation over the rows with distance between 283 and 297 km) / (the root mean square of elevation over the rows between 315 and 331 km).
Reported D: 0.99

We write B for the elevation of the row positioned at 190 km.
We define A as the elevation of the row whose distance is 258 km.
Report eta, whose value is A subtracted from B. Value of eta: -0.15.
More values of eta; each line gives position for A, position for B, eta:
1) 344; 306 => 0.49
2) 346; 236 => 0.17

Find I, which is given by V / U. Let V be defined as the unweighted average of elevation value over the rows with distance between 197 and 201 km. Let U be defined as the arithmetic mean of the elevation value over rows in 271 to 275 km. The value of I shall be 1.07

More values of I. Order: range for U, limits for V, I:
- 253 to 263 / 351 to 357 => 0.92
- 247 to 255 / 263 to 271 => 0.99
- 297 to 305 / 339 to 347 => 0.88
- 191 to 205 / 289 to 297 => 0.93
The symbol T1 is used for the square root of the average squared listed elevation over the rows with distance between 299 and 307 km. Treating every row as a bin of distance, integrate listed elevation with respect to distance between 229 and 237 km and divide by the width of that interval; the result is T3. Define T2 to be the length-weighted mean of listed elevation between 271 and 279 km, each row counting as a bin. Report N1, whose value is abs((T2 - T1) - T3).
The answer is 3.4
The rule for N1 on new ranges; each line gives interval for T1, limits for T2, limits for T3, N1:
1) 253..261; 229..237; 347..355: 3.2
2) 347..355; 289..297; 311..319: 3.1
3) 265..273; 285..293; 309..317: 3.5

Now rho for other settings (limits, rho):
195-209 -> 2727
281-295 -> 2127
